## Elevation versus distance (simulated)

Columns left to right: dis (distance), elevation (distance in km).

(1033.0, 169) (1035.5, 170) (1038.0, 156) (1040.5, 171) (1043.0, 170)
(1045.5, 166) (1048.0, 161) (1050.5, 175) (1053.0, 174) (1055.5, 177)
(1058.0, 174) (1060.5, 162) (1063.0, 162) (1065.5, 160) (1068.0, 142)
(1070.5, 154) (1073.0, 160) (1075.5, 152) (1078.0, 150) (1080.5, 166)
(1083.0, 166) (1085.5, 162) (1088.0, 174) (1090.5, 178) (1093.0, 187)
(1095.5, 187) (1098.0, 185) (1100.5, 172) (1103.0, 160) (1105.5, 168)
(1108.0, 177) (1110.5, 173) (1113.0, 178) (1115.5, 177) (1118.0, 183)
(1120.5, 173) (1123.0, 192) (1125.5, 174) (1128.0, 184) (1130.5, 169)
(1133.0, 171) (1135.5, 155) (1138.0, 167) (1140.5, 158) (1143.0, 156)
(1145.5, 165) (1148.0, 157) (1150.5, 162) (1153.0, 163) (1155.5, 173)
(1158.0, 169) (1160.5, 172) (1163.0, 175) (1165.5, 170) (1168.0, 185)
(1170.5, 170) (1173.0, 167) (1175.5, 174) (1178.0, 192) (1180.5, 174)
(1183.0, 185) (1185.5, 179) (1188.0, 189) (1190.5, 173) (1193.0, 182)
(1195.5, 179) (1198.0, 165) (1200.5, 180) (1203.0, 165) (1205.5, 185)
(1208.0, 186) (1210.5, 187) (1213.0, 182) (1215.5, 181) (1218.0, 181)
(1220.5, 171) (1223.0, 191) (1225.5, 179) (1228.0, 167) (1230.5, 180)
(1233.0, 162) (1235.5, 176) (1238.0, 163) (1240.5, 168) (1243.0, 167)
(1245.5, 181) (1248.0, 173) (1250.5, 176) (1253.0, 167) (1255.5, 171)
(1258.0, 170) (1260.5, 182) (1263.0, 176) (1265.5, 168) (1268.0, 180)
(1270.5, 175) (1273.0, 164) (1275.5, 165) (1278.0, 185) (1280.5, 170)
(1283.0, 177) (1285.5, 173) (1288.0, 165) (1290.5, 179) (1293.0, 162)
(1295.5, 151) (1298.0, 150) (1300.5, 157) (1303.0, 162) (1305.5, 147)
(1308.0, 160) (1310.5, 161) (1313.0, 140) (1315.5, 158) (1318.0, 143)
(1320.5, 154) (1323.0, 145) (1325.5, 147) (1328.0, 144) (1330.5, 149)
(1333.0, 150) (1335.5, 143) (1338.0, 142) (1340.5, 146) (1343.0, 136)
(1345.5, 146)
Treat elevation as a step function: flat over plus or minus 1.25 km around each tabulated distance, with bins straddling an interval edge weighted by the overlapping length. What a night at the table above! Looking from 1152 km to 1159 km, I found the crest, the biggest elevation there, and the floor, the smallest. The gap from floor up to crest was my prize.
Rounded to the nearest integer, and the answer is 10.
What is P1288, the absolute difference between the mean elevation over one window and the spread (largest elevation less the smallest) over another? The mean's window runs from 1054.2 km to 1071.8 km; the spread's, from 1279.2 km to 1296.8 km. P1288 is 134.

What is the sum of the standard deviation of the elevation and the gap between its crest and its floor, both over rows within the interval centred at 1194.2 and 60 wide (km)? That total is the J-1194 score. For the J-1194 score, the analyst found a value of 35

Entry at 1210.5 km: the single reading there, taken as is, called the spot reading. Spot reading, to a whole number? 187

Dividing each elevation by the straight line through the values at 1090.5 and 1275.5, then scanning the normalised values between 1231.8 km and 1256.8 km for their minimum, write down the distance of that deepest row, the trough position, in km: 1233.0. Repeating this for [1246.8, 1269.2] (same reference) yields 1253.0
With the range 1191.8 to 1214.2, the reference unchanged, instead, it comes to 1198.0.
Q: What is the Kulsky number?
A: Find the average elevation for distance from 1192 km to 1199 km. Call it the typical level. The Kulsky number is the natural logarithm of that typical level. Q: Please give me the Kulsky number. 5.17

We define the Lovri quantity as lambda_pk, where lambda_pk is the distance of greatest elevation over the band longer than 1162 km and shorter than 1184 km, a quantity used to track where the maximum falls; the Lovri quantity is 1178.0 km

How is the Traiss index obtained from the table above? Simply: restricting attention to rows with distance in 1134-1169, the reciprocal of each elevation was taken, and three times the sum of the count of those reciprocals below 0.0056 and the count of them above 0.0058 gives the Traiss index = 36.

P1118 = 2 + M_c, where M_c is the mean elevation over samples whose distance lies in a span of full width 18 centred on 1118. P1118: 181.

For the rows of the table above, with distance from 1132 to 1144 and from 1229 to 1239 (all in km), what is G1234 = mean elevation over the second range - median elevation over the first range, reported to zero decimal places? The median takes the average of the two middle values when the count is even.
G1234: 12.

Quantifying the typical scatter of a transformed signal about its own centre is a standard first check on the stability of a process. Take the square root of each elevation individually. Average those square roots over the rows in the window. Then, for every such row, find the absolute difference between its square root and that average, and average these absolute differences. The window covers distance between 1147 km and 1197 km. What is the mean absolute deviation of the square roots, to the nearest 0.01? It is 0.26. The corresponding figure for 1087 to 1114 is 0.24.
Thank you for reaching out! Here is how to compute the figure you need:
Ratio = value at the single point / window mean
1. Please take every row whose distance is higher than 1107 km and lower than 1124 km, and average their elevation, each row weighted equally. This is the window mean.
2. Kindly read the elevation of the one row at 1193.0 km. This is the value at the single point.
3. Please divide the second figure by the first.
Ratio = 1.02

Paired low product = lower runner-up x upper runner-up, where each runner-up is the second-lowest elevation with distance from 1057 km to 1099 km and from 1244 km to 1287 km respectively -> 24750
